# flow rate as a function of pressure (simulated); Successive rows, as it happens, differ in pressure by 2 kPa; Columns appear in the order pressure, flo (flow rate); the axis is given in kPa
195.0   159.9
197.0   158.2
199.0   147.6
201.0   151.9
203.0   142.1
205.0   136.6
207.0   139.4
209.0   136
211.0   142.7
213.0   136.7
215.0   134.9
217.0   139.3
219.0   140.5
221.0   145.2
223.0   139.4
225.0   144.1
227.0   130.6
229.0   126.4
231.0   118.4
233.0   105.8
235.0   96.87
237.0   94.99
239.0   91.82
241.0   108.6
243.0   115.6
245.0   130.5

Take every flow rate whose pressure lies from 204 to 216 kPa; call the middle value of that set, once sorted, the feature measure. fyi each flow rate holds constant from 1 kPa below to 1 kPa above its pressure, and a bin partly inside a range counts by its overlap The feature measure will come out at 137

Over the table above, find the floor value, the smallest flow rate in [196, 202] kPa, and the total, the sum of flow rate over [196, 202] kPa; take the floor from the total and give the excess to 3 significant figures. 310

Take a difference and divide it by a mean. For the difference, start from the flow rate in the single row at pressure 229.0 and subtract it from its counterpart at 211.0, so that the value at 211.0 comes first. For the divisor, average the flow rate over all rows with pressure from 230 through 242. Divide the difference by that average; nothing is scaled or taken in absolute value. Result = 0.16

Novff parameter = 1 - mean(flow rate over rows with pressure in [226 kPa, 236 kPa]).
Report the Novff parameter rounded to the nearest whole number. -115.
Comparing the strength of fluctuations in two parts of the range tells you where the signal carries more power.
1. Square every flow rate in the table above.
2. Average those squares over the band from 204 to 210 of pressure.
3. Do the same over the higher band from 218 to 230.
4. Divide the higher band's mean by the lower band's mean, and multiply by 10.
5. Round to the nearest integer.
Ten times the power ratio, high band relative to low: 10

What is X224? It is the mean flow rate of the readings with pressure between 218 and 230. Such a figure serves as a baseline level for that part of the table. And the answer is 138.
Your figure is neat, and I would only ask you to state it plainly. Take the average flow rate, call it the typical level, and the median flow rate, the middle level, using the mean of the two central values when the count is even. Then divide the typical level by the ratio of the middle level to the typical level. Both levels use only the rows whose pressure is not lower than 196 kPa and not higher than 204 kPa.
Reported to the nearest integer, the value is 150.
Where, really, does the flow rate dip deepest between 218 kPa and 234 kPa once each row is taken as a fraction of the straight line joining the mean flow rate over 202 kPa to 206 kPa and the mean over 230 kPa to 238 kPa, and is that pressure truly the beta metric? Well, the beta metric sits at 233.0 kPa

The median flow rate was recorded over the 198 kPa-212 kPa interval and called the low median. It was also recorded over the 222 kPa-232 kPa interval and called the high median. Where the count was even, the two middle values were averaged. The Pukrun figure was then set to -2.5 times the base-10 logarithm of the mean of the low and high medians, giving -5.34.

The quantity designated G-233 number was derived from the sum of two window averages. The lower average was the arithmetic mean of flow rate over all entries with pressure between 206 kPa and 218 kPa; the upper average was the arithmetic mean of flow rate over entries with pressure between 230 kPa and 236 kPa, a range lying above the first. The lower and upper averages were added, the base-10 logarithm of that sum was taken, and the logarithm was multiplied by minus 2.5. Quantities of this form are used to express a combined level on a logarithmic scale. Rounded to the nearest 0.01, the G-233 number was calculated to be -5.97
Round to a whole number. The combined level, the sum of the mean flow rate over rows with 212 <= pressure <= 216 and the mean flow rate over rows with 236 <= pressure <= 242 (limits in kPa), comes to 234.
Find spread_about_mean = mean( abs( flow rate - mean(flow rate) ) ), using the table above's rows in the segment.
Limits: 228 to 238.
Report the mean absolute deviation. 11.1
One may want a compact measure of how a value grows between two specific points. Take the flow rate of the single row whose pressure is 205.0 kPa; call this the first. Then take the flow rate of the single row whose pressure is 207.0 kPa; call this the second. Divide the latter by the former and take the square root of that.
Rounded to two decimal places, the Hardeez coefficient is 1.01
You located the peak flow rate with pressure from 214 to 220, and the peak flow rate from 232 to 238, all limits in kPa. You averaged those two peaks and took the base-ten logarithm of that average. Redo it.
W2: 2.09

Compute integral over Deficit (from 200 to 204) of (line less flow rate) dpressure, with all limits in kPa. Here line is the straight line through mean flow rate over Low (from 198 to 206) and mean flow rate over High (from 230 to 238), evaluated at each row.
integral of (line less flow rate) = -10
